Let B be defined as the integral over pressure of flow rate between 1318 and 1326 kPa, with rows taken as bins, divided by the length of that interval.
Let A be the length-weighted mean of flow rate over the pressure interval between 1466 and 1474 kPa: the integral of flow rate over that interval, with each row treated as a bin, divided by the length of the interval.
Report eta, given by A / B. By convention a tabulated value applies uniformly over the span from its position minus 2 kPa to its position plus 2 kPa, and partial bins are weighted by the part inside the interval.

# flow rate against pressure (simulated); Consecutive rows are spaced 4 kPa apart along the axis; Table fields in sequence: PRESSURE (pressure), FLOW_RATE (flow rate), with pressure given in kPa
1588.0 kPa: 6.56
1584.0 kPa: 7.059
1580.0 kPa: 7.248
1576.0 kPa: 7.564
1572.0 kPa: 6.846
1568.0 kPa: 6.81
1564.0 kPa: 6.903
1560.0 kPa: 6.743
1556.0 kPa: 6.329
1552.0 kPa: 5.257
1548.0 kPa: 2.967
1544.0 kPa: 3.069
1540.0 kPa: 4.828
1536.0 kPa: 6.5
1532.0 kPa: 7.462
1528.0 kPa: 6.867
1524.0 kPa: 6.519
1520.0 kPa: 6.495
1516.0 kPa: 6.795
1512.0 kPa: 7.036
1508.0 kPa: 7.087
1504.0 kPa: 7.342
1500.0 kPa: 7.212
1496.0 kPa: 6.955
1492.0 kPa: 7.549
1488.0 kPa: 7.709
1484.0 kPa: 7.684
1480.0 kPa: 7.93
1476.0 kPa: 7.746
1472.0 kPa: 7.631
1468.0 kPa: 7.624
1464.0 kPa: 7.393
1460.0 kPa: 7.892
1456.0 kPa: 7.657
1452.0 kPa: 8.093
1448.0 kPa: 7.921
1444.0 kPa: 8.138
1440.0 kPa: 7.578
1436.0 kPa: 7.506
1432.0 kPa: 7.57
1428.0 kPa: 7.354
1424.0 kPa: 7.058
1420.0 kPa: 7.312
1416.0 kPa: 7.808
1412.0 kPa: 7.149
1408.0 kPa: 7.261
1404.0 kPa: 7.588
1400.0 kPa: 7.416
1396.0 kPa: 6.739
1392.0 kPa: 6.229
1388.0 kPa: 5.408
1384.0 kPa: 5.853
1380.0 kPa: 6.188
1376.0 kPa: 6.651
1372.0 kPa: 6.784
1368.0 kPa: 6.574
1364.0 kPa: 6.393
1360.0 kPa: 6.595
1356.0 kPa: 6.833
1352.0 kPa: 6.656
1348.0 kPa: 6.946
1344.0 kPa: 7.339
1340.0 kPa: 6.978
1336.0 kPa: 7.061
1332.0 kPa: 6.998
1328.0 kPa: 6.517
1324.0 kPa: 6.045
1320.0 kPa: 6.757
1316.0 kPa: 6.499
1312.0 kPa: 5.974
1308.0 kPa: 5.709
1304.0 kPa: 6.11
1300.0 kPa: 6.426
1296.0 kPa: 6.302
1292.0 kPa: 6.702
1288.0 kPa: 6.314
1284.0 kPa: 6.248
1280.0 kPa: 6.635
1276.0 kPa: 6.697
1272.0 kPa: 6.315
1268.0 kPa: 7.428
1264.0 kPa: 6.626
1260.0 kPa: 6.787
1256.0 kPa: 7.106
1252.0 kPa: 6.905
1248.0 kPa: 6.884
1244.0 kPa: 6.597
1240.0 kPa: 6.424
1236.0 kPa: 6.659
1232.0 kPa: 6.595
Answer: 1.19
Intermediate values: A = 7.6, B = 6.4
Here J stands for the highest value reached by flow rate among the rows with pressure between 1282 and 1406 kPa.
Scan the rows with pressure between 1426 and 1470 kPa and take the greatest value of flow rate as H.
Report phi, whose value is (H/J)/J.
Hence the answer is 0.14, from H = 8.138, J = 7.588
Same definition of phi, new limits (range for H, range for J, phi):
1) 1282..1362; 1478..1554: 0.12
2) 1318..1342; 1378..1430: 0.12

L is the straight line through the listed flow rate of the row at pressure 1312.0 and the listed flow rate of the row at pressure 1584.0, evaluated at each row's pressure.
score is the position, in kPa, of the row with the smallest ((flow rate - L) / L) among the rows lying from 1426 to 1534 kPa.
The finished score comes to 1520.0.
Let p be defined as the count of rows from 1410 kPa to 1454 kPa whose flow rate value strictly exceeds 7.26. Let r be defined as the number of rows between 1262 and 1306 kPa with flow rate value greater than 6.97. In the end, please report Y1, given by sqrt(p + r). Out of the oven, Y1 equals 3.2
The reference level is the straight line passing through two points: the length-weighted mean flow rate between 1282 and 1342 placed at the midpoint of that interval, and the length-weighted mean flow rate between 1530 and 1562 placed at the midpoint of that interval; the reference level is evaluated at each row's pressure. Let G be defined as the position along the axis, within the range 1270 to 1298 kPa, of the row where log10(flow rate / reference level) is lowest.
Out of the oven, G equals 1284.0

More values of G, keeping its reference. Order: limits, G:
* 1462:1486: 1464.0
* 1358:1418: 1388.0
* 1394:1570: 1548.0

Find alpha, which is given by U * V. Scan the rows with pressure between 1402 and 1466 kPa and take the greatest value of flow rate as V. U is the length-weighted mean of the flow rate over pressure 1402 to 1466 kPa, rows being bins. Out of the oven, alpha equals 62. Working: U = 7.6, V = 8.138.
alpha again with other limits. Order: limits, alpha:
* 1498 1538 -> 52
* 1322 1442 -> 54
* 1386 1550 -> 57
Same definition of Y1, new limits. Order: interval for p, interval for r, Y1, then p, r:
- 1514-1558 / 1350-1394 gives 1.0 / 1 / 0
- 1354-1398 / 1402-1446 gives 3.3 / 0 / 11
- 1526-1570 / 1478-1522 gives 3.0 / 1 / 8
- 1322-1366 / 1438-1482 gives 3.5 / 1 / 11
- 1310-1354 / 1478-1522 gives 3.0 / 1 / 8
